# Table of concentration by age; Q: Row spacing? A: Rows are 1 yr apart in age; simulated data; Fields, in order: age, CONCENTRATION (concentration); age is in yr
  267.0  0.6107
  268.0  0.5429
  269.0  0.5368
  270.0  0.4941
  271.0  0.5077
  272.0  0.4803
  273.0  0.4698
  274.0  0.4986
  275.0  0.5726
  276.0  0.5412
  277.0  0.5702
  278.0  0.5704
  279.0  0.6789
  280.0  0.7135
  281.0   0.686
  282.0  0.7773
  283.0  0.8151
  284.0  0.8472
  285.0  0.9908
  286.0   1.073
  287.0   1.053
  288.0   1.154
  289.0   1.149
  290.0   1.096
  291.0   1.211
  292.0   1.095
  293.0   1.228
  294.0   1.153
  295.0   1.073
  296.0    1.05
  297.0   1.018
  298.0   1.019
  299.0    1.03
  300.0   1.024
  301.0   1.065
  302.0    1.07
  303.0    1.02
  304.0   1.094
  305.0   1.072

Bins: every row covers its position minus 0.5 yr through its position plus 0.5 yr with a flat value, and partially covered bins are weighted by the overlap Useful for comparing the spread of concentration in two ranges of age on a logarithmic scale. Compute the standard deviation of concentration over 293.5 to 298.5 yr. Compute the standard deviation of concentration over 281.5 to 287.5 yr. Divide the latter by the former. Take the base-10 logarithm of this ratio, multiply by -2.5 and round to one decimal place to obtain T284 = -0.9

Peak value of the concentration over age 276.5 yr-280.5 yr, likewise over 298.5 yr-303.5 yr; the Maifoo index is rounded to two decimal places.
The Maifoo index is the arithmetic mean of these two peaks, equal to 0.89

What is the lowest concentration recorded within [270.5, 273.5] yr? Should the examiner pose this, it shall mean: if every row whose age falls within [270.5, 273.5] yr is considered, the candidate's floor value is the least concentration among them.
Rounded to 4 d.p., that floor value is 0.4698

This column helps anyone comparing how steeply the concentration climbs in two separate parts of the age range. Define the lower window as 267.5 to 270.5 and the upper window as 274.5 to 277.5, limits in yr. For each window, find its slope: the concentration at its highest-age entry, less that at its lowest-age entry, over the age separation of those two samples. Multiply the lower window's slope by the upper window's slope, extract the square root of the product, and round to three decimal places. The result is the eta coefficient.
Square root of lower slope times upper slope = 0.005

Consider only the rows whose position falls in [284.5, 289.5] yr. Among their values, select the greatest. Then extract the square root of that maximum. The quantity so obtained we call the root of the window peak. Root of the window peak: 1.07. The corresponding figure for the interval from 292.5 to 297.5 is 1.11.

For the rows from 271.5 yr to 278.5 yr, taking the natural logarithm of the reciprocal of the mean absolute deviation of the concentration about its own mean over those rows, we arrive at 3.23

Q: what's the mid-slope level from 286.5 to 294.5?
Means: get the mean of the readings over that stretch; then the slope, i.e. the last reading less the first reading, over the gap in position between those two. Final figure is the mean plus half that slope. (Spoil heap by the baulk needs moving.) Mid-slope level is 1.15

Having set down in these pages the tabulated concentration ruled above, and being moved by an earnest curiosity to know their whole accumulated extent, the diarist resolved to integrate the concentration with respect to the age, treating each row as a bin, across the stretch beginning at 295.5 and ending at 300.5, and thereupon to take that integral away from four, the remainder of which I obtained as -1.1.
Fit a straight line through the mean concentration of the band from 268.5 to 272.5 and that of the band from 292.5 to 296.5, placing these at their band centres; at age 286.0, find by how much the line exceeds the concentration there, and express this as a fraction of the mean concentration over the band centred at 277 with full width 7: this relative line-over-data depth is -0.28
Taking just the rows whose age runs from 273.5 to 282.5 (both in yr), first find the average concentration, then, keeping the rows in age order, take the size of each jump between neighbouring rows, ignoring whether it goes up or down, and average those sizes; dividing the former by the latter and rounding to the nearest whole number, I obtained 13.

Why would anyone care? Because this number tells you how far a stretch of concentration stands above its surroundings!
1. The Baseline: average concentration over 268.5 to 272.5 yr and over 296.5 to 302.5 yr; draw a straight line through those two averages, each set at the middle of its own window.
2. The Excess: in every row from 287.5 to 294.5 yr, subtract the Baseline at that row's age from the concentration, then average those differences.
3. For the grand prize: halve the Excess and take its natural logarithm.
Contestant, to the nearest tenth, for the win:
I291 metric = -2.0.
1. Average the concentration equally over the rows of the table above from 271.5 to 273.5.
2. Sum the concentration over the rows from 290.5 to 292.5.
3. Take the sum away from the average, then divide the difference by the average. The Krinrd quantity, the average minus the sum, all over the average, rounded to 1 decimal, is -3.9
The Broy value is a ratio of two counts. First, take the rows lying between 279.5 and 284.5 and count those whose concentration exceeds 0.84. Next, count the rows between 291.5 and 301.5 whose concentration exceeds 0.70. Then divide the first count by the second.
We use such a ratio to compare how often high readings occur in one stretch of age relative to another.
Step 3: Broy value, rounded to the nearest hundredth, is 0.10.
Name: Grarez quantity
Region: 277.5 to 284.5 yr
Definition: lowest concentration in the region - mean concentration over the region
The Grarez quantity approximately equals -0.157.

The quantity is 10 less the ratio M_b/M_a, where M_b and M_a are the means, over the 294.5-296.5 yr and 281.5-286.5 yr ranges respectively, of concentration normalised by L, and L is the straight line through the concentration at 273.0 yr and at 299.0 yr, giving 9.12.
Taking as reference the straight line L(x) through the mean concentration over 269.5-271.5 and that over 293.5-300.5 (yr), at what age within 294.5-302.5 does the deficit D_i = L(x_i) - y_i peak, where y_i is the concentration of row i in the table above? 300.0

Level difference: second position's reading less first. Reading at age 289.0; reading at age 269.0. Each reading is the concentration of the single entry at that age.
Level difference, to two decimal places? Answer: -0.61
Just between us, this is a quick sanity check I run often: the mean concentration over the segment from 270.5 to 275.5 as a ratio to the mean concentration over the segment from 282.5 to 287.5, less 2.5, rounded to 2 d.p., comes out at -1.97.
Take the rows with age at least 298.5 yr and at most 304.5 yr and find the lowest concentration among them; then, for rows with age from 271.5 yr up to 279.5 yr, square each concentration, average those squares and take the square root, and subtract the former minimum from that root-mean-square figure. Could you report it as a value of -0.5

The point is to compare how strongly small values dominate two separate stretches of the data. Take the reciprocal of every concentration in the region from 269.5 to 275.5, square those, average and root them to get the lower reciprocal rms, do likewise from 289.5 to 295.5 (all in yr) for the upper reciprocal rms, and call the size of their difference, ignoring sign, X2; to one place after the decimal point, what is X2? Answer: 1.1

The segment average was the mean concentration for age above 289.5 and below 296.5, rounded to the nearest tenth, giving 1.1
